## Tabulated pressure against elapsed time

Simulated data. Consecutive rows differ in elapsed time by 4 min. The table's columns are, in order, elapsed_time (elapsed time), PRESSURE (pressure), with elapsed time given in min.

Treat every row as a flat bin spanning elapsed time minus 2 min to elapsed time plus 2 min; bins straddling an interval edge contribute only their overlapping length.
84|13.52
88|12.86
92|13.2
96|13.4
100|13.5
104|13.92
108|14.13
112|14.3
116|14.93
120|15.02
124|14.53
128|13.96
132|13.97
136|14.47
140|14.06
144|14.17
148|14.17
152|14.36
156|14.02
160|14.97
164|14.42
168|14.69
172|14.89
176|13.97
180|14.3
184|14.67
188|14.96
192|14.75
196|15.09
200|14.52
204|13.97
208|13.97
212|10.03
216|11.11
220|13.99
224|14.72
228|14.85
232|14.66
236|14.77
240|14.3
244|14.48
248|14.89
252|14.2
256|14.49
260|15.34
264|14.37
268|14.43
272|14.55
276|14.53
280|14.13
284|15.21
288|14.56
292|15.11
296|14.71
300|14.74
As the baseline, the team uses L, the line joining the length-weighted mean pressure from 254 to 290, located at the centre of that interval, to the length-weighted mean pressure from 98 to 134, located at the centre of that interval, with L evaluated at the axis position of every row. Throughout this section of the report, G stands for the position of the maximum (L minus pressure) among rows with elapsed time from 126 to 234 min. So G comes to 212 min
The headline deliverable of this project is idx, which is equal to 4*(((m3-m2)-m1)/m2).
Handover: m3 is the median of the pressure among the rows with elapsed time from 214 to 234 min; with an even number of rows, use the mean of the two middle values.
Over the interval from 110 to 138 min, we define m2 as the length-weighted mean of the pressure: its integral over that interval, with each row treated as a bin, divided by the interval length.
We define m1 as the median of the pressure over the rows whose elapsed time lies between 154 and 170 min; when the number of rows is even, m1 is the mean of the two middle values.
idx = -3.97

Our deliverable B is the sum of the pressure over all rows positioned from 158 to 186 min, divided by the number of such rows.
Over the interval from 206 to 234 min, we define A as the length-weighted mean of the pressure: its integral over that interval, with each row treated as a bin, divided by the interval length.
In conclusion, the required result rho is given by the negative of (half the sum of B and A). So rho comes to -13.9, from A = 13.3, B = 14.56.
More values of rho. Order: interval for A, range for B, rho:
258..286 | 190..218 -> -14.0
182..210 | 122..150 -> -14.4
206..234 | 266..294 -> -14.0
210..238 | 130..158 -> -13.8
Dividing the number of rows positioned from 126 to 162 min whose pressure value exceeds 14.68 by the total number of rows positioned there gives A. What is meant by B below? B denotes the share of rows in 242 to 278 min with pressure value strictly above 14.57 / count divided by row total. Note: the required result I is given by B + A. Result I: 0.3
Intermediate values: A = 0.11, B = 0.22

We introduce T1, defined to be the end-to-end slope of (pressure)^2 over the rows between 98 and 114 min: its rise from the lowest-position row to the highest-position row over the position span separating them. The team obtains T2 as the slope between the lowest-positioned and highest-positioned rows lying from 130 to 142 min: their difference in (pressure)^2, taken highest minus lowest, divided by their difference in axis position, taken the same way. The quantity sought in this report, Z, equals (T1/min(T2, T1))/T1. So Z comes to 3.2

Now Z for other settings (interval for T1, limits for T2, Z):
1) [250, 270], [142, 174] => 2.4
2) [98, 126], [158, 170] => -1.0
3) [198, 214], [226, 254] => -0.1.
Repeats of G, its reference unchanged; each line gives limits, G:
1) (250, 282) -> 280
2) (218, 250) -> 220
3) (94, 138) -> 96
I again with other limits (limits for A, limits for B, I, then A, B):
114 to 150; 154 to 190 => 0.8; 0.22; 0.56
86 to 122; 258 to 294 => 0.6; 0.22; 0.33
